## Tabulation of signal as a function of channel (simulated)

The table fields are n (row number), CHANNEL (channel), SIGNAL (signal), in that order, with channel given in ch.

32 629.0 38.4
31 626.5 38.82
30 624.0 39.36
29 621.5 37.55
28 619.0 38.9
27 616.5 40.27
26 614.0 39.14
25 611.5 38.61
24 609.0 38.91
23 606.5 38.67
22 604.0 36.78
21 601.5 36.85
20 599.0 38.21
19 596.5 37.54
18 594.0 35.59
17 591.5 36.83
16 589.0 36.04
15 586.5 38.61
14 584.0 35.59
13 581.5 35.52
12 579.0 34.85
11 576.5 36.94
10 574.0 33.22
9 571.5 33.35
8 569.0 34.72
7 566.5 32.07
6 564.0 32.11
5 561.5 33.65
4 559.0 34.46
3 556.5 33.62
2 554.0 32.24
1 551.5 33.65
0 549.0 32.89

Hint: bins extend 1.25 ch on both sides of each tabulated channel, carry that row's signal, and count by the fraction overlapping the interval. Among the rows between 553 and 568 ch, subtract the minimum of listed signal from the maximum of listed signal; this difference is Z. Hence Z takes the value 2.4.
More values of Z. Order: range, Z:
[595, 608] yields 1.9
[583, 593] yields 3.0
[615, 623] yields 2.7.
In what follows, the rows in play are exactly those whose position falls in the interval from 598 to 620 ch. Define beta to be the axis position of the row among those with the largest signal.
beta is 616.5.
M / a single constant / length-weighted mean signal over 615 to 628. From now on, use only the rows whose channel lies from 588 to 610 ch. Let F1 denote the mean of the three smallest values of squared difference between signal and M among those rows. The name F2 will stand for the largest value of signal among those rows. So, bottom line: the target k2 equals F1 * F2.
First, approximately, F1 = 0.2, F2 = 38.91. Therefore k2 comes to 9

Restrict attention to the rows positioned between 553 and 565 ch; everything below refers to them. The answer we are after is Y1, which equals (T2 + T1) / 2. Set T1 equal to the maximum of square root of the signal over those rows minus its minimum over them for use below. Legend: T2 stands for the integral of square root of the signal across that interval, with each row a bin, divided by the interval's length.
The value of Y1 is 2.99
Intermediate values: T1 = 0.20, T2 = 5.77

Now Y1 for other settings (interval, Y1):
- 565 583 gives 3.14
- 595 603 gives 3.12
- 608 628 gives 3.23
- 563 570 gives 2.98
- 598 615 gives 3.18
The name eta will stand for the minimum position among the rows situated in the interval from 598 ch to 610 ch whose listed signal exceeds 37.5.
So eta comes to 599.0 ch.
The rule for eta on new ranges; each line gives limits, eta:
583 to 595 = 586.5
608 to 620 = 609.0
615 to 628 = 616.5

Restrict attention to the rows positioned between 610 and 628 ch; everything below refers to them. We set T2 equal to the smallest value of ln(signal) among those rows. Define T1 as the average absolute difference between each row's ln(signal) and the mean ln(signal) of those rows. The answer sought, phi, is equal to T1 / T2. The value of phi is 0.0039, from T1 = 0.014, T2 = 3.63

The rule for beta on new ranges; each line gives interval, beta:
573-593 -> 586.5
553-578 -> 576.5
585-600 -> 586.5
